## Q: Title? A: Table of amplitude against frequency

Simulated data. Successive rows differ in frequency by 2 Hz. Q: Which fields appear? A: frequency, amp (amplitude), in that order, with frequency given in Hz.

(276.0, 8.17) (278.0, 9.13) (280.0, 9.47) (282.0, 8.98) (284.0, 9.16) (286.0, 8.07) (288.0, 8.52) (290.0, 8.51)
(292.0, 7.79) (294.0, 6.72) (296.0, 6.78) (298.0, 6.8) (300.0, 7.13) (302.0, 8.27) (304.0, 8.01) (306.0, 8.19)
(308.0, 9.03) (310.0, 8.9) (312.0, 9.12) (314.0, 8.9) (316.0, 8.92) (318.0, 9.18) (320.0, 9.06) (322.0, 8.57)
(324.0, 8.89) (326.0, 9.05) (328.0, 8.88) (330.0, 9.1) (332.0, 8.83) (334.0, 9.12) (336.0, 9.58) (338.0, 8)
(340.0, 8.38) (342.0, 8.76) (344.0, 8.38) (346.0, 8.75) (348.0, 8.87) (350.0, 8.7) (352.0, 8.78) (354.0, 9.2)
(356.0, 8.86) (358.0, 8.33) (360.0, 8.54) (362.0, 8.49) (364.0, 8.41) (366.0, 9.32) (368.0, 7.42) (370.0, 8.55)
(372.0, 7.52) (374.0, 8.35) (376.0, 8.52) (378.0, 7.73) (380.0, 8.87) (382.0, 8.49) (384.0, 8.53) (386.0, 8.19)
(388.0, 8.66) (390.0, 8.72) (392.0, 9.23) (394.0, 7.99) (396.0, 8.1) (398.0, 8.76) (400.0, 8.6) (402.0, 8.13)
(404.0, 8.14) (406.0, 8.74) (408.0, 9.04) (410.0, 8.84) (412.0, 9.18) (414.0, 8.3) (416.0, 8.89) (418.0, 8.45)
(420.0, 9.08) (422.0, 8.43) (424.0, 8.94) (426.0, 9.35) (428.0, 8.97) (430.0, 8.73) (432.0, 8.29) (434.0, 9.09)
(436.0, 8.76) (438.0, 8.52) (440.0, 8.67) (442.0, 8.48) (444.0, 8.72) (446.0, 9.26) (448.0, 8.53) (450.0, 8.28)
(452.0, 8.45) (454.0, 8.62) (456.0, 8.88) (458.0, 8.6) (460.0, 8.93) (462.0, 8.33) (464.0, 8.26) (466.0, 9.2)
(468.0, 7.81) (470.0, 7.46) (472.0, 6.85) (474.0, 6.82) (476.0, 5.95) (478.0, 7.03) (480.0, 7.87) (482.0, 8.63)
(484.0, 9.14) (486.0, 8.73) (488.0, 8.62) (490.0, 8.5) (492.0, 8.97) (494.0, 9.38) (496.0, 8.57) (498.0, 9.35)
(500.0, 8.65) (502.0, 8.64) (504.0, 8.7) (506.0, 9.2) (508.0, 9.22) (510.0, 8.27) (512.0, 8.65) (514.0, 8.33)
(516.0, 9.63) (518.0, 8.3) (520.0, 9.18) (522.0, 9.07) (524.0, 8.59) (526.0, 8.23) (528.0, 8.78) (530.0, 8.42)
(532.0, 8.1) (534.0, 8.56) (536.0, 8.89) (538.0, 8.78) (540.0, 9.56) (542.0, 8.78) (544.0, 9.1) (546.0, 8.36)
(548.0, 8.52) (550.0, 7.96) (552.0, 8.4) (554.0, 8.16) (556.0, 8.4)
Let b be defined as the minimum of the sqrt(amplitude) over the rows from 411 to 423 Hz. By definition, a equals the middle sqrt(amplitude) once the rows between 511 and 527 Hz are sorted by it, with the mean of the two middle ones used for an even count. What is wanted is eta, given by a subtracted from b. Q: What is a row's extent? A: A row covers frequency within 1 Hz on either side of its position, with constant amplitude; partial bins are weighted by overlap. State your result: -0.055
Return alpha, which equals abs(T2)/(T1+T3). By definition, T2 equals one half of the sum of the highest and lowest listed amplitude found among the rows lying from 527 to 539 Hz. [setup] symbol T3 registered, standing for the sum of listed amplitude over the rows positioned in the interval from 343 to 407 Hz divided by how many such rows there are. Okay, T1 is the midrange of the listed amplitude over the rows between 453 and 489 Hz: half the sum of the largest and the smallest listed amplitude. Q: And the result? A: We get 0.529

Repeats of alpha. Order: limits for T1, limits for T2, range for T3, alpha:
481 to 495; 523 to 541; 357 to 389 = 0.510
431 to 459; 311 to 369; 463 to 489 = 0.511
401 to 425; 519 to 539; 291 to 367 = 0.502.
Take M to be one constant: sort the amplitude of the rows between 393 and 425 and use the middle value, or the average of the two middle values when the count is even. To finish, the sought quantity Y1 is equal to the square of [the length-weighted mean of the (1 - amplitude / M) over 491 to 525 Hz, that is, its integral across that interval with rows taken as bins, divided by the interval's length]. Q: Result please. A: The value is 0.0005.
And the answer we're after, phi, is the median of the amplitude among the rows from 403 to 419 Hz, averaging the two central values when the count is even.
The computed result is 8.79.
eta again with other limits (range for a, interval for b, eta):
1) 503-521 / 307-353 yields -0.121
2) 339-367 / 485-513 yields -0.078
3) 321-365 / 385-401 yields -0.135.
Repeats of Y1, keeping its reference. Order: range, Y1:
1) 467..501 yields 0.0038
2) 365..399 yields 0.0009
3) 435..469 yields 0.0001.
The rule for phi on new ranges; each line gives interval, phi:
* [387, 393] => 8.72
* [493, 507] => 8.70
